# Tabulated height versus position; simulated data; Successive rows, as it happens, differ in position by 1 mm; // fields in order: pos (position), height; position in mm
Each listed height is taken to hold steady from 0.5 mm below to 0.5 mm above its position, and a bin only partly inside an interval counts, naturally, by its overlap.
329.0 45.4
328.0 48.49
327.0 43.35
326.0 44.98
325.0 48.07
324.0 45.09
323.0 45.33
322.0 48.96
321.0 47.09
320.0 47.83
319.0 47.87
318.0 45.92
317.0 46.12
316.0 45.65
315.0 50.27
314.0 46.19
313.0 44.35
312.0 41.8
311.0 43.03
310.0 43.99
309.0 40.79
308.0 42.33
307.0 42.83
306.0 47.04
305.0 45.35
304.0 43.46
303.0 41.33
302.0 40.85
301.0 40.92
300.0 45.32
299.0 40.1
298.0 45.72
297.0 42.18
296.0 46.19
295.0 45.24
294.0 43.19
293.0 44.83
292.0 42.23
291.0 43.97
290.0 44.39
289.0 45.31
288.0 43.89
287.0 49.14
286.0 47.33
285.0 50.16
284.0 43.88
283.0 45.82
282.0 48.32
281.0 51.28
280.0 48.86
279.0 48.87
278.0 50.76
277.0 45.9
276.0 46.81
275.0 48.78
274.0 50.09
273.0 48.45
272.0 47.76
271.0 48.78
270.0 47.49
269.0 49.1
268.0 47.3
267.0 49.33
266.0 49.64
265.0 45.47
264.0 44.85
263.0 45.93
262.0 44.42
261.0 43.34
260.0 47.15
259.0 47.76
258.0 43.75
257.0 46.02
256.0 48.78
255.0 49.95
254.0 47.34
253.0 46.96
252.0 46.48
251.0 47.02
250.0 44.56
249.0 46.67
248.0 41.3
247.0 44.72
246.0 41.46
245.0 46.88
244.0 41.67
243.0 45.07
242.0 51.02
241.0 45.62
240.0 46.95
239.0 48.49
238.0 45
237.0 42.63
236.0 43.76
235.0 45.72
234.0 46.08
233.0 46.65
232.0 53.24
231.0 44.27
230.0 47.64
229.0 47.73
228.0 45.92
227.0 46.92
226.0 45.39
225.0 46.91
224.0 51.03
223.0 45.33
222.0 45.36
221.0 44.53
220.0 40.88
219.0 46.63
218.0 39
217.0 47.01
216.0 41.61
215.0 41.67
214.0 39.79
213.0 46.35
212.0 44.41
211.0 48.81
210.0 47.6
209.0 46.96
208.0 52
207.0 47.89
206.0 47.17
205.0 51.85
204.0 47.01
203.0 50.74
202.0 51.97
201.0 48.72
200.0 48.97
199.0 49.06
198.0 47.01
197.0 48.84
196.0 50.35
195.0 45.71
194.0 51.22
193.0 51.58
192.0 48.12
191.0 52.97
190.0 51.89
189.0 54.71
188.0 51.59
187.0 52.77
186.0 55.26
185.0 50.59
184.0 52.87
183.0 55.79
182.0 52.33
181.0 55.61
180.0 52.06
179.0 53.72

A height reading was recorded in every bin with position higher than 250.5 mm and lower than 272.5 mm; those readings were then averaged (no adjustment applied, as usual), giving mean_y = 47.0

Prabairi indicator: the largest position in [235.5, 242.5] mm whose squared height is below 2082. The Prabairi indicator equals 241.0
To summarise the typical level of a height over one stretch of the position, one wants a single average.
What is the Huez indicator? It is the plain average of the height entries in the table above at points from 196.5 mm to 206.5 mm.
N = 49.1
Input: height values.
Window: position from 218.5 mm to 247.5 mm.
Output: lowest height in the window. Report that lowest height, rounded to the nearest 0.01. 40.88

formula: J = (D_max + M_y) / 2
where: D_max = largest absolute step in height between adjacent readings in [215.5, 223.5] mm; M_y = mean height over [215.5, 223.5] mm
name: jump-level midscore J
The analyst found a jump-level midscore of 25.9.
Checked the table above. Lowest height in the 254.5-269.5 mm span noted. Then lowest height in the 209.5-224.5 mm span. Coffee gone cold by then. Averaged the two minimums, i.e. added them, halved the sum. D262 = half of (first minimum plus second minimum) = 41.2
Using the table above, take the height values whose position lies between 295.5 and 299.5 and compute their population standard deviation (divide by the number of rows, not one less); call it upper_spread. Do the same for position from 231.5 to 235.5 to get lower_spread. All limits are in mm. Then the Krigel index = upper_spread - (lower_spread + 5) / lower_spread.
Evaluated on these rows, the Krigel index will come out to -0.1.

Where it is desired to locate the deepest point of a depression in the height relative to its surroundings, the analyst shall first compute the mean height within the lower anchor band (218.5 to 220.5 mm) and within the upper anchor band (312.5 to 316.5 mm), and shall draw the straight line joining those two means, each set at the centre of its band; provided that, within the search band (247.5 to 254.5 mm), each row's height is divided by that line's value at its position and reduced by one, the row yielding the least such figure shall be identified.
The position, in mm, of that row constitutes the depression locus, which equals 248.0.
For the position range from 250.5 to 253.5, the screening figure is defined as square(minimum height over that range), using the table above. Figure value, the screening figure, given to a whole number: 2160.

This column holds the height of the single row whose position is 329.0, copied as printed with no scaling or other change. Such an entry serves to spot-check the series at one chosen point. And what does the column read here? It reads 45.4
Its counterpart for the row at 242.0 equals 51.02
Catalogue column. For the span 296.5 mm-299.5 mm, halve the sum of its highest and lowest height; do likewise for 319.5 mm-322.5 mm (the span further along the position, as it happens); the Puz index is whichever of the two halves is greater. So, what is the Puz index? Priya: 48.0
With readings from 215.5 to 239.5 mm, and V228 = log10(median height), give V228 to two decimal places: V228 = 1.66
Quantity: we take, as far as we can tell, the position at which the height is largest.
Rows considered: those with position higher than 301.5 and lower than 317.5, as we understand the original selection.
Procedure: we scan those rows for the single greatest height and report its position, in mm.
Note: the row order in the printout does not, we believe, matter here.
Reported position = 315.0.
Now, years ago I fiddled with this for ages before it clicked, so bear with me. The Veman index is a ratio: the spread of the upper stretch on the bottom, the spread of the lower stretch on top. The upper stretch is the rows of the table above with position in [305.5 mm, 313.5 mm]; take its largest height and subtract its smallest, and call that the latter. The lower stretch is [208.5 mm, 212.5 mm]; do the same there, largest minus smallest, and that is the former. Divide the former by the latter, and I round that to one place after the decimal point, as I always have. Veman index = 0.7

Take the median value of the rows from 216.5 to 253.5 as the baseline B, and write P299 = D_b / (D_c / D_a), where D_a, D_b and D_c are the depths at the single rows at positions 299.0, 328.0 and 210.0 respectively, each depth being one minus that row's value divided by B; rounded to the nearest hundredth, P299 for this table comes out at 0.19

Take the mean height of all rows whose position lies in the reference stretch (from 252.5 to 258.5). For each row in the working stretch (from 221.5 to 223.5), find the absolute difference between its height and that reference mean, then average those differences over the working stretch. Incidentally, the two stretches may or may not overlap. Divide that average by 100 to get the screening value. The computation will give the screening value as 0.018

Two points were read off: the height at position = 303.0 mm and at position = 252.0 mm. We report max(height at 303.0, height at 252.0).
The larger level 46.5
